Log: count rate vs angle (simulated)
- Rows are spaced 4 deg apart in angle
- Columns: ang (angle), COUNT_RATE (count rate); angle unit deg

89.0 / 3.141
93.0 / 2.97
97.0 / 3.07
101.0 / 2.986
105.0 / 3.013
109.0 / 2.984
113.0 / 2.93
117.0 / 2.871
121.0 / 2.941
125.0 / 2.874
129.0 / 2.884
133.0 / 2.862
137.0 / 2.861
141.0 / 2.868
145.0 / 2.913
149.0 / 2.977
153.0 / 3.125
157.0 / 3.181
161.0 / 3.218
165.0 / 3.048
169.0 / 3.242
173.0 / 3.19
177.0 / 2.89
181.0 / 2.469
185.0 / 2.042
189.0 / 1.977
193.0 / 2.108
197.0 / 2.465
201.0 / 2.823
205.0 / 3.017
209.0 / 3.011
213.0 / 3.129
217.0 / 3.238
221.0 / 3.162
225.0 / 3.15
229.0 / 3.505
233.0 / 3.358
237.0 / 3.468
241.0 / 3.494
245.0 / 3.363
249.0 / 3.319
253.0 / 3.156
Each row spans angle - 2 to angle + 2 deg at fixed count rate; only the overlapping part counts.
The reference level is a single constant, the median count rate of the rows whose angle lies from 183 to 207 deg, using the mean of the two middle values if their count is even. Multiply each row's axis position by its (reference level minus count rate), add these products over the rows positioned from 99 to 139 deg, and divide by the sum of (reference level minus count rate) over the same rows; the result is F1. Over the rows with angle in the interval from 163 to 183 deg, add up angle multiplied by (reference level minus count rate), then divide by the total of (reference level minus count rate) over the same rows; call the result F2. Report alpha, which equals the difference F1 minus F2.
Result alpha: -53.1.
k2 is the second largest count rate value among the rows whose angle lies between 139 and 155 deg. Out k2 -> 2.977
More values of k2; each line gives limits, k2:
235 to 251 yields 3.468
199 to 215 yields 3.017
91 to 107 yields 3.013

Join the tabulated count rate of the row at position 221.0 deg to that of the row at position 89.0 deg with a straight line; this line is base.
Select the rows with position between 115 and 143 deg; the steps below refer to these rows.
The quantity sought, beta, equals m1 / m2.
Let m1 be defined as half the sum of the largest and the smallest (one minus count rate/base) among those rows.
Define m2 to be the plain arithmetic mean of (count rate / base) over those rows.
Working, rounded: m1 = 0.08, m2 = 0.92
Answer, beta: 0.09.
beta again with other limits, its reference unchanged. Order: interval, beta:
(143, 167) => 0.03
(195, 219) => 0.10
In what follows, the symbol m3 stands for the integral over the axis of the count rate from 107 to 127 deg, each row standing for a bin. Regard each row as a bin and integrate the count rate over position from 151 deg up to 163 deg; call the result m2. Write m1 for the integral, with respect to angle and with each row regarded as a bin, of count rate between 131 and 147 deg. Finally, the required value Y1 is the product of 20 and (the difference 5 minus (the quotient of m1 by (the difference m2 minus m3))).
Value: 145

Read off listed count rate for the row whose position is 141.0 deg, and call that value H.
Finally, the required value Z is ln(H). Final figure 1.05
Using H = 2.868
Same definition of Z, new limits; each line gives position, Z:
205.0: 1.10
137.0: 1.05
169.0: 1.18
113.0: 1.08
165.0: 1.11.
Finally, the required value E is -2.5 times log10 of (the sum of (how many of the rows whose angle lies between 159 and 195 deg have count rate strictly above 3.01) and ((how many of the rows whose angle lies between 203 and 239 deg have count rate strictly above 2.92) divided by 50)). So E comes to -1.55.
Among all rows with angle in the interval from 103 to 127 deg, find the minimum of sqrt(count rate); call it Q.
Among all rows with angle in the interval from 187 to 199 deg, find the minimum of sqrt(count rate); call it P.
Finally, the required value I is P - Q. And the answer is -0.29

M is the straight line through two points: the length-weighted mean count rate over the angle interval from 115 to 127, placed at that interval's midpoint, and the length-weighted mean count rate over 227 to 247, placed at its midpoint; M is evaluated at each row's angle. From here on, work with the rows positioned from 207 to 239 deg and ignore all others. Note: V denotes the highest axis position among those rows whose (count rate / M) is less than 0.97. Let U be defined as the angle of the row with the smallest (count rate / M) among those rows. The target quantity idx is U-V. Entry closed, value -16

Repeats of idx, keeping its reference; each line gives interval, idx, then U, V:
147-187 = 0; 185.0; 185.0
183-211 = -20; 189.0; 209.0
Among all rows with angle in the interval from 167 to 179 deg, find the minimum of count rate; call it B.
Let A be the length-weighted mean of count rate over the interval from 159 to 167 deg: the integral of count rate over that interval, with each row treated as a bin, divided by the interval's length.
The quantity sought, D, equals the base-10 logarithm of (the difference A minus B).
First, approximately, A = 3.13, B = 2.89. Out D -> -0.61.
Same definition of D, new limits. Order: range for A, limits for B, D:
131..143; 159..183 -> -0.40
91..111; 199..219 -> -0.74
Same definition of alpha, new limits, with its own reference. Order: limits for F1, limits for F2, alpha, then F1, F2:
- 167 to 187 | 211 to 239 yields -54.1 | 171.8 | 225.9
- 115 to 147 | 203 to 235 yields -89.4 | 130.9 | 220.3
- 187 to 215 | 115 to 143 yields 81.4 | 210.2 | 128.8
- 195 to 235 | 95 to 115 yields 113.8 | 218.5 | 104.7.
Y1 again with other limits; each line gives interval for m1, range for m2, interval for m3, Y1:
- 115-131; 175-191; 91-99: 31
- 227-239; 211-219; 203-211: -509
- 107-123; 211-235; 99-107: 83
